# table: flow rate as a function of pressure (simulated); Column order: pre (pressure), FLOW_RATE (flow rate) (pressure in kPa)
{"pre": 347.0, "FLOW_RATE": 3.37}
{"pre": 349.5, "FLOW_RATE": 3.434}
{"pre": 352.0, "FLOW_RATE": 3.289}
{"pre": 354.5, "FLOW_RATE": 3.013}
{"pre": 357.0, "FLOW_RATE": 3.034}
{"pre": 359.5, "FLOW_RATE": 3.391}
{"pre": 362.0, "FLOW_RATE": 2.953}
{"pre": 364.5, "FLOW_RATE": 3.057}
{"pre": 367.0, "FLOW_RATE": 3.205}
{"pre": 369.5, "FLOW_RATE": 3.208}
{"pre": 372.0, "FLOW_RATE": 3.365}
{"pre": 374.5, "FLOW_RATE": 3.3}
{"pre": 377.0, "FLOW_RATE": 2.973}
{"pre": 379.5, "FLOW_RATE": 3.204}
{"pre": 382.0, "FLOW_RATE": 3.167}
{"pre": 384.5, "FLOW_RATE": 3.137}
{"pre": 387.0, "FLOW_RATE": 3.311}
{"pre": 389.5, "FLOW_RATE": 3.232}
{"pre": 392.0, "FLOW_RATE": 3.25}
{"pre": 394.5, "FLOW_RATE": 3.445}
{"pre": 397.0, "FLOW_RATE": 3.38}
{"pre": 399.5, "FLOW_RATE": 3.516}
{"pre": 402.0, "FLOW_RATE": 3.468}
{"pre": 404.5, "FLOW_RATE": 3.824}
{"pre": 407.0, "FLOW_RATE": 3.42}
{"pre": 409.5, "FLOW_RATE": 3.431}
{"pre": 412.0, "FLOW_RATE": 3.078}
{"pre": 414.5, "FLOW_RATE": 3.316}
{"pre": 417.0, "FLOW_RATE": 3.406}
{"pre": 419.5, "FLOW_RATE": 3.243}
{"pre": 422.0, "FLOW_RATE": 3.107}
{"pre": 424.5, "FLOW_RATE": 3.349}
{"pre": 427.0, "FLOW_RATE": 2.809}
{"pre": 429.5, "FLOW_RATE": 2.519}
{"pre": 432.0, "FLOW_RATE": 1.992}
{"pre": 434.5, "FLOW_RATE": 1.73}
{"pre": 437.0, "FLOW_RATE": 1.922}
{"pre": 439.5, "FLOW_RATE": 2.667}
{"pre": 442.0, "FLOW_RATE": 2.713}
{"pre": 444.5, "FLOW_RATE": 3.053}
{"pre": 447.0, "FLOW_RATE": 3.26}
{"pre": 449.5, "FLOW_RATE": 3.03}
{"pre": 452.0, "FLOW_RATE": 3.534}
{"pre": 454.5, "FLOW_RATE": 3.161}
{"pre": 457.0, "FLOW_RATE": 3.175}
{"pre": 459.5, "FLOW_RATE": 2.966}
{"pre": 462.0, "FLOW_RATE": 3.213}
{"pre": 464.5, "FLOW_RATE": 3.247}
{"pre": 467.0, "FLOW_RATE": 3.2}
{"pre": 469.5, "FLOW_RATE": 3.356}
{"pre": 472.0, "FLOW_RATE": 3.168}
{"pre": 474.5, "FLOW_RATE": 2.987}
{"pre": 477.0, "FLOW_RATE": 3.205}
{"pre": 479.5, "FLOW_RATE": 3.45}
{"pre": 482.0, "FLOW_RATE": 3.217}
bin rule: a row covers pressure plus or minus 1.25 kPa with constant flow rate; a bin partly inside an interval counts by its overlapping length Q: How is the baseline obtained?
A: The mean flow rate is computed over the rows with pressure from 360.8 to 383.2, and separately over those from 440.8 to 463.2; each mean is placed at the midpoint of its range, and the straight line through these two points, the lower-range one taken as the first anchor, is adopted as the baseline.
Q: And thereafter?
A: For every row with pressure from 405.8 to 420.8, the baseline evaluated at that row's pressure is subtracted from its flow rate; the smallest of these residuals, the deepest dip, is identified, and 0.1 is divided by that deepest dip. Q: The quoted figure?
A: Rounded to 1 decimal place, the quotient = -1.6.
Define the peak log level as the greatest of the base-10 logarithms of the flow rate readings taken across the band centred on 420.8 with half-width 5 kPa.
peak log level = 0.532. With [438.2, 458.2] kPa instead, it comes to 0.548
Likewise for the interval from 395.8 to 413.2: 0.583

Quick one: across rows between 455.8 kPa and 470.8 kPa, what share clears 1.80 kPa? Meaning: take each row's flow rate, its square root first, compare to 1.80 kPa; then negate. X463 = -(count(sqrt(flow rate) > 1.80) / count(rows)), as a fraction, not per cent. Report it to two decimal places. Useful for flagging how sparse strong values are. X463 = -0.33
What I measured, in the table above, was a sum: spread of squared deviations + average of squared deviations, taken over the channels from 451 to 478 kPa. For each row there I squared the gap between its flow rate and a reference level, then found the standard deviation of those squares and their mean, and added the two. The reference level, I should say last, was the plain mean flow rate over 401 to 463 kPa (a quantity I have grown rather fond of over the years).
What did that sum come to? 0.13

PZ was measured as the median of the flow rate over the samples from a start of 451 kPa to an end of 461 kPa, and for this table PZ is 3.17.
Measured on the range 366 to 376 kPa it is 3.25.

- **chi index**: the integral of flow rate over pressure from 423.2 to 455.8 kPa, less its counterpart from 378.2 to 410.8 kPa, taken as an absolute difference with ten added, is 30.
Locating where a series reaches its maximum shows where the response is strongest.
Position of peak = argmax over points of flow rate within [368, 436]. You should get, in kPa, 404.5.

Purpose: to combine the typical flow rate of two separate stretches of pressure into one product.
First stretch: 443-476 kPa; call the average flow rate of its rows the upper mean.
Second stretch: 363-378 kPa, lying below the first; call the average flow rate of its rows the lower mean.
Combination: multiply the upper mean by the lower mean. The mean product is 10.1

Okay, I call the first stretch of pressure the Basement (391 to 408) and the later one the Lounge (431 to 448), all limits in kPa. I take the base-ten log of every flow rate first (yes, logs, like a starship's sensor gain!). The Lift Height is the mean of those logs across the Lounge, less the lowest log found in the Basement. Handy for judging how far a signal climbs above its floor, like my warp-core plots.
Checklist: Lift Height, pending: -0.13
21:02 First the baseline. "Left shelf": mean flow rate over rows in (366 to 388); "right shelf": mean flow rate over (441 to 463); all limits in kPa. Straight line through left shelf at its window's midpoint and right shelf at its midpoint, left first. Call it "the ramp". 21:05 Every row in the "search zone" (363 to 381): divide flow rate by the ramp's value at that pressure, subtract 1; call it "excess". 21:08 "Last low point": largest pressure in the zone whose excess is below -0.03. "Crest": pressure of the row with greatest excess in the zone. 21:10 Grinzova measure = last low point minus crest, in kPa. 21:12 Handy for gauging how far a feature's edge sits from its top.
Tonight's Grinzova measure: 5.0 kPa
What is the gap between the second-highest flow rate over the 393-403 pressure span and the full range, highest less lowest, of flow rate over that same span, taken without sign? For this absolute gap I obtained 3.3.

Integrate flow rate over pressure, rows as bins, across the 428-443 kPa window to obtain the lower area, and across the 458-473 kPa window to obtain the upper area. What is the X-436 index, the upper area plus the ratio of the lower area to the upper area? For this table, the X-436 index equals 48.58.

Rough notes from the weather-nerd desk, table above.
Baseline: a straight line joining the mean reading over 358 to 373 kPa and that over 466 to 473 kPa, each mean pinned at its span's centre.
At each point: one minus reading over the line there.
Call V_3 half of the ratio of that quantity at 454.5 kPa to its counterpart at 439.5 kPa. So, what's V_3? 0.07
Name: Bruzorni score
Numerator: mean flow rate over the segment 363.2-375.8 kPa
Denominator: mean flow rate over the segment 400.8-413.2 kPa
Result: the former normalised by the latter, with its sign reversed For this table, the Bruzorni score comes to -0.94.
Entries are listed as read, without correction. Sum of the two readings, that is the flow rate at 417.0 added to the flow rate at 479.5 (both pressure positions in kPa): 6.86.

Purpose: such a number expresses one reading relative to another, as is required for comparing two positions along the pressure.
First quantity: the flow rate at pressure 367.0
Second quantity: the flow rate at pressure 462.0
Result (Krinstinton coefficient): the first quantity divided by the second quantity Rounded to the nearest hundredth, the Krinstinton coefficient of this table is 1.00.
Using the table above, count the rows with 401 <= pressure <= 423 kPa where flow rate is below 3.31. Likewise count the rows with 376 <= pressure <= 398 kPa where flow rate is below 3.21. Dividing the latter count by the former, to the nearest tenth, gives 1.3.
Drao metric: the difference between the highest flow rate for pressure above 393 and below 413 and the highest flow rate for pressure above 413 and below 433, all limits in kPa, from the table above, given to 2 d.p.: 0.42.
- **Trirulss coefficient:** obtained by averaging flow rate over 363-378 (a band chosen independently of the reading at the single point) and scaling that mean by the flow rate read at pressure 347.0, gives 10.7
